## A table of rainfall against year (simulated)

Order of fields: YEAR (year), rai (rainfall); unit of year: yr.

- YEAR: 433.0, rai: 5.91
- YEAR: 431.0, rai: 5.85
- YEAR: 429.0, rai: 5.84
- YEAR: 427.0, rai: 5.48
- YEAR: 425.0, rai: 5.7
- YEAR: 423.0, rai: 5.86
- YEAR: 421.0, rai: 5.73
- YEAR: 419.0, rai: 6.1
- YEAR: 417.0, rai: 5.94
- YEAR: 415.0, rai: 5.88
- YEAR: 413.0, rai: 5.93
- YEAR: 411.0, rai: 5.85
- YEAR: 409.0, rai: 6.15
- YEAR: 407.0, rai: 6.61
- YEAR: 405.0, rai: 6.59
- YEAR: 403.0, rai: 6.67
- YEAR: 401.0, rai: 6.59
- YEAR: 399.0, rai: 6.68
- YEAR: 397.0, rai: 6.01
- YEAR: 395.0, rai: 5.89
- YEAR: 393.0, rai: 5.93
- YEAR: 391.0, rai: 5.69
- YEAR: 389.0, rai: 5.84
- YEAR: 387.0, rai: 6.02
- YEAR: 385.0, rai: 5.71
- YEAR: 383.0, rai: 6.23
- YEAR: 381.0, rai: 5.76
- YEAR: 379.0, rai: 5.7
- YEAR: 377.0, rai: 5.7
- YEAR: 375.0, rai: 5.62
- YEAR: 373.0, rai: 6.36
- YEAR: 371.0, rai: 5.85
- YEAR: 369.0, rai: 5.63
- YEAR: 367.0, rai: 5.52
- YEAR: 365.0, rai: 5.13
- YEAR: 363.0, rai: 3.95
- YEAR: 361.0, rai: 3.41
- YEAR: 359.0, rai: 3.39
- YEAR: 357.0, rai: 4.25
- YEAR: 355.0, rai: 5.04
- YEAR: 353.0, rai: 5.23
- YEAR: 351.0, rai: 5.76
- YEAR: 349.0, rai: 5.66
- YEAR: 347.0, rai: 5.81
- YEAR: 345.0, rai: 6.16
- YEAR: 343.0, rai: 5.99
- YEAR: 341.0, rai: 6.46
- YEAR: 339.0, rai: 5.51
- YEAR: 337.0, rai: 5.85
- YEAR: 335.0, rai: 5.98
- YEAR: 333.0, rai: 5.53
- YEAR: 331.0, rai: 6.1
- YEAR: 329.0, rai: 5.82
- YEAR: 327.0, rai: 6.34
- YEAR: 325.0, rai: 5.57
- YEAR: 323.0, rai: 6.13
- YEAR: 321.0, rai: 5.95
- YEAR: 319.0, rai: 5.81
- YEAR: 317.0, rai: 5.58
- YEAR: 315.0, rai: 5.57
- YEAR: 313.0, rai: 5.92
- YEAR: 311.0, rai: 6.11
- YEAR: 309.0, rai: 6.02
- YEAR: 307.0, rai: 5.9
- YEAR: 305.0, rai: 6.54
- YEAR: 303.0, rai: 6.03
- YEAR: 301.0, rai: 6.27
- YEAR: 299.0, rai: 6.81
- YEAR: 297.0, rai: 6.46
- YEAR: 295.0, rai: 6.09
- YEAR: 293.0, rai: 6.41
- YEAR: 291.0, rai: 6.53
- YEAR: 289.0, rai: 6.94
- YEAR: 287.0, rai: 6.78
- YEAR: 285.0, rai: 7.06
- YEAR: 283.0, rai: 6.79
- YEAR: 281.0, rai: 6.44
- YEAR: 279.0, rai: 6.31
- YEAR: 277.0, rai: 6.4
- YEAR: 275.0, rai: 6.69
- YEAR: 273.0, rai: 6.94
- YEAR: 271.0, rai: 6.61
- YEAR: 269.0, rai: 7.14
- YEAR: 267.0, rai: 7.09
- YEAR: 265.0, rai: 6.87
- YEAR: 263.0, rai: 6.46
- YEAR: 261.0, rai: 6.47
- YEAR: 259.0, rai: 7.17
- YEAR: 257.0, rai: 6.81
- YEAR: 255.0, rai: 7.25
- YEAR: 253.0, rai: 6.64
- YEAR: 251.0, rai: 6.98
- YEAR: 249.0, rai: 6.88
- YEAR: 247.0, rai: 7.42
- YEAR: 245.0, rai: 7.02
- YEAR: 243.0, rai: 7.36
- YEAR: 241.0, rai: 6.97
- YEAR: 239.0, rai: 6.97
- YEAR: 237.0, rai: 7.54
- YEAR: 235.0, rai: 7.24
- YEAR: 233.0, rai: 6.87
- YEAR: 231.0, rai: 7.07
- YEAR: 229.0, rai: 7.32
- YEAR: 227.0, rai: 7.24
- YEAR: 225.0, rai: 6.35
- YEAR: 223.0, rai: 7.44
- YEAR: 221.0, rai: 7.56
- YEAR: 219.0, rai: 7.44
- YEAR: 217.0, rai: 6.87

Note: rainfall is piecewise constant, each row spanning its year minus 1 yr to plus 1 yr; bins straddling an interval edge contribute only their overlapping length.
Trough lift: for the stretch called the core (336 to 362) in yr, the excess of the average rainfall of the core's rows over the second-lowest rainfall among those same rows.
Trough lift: 1.9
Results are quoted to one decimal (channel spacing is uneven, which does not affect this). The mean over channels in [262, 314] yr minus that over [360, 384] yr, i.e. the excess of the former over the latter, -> 1.1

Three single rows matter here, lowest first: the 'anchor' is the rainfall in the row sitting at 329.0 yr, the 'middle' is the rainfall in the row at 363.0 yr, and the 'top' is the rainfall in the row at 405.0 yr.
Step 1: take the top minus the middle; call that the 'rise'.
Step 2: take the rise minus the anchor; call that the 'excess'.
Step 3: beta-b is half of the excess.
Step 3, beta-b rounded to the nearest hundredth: -1.59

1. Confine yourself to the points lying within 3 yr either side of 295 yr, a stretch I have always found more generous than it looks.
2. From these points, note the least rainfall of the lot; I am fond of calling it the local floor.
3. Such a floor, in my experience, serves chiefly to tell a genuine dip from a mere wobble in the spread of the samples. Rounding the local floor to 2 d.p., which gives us 6.09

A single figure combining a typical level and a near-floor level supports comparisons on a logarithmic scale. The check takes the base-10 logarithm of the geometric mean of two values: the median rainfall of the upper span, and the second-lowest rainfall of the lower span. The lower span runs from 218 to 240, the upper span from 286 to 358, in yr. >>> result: 0.807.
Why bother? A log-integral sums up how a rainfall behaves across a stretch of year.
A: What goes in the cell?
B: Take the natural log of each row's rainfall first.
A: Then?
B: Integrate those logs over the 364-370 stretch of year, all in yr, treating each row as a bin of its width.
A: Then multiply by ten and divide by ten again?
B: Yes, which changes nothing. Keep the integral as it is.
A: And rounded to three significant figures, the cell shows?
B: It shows 10.1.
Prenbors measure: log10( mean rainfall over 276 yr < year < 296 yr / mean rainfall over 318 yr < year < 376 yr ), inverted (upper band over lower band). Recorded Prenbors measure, -0.077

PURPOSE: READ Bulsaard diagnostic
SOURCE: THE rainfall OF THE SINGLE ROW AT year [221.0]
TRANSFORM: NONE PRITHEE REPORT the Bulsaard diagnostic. 7.56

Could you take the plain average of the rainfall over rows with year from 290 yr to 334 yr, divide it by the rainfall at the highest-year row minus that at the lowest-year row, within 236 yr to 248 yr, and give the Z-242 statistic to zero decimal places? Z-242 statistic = -51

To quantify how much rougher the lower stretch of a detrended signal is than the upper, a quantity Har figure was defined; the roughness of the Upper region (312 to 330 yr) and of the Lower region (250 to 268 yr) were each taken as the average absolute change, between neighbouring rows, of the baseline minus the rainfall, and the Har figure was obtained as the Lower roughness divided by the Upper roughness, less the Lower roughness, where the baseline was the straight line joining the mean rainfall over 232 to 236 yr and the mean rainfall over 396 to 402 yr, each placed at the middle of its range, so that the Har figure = 0.73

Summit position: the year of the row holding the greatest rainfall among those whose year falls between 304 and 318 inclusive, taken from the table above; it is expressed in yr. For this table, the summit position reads 305.0 yr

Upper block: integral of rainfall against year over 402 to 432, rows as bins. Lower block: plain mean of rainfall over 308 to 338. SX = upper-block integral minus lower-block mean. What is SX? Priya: 174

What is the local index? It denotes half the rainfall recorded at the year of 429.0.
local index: 2.92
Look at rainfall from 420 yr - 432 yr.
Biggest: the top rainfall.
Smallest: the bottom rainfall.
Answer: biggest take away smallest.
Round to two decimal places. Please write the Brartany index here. 0.38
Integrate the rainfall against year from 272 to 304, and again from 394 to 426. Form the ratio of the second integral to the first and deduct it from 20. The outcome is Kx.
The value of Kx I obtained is 19.1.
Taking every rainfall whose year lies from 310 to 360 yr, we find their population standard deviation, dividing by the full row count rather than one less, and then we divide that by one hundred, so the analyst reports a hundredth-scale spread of 0.0064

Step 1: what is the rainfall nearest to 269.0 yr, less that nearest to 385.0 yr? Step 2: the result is 1.4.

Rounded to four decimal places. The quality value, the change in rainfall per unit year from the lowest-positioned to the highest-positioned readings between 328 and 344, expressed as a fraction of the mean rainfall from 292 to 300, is 0.0019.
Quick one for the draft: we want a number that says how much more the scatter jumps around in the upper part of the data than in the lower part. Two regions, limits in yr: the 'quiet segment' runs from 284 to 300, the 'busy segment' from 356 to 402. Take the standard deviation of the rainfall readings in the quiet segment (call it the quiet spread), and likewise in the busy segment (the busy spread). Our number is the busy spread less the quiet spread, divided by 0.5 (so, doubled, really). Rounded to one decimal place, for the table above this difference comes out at 1.2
